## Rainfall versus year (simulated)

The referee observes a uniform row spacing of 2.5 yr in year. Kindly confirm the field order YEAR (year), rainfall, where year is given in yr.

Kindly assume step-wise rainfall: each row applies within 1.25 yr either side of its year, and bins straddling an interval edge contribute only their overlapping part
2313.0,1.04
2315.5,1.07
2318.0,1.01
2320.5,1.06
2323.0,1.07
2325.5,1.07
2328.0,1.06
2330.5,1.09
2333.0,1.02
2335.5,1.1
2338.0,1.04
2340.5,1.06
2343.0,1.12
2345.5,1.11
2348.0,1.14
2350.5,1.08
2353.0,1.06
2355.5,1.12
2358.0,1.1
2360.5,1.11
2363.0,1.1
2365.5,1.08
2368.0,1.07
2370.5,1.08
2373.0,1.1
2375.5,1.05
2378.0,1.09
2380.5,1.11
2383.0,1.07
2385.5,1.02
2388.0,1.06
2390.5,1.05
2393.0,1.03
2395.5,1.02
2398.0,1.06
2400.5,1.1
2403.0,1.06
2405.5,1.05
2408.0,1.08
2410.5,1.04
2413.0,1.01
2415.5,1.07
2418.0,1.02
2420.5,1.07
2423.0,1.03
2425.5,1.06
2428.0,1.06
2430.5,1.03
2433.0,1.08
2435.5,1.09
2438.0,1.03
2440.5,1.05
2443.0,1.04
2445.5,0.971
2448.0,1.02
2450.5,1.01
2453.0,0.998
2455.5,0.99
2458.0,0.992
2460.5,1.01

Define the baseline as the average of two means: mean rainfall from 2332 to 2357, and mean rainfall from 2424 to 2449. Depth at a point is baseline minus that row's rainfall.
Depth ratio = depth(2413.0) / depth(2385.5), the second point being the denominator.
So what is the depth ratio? 1.2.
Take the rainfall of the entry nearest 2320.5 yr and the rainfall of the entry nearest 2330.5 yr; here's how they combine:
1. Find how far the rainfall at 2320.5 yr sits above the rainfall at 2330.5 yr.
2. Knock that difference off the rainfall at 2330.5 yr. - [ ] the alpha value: 1.12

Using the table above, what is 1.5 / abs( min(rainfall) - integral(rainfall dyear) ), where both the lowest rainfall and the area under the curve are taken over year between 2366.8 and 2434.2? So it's 0.021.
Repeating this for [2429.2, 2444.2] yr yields 0.102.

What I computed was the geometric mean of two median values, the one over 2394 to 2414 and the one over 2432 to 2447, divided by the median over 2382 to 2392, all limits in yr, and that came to 0.995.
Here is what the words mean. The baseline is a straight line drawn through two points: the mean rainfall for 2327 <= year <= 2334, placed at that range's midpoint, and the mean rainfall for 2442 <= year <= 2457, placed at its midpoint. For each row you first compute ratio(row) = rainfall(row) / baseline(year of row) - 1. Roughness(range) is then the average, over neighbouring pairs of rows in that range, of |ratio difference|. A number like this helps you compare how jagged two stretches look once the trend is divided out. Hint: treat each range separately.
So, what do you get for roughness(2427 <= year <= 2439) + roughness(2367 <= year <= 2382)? 0.065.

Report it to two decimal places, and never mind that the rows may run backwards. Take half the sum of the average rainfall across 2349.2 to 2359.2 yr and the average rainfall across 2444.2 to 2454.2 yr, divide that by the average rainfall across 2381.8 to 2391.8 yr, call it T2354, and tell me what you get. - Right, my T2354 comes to 1.00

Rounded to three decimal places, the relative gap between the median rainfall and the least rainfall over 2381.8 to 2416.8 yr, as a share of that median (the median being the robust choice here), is 0.043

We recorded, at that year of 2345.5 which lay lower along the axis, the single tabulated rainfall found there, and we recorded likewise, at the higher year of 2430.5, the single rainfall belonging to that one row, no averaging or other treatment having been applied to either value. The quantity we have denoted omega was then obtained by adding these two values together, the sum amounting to 2.14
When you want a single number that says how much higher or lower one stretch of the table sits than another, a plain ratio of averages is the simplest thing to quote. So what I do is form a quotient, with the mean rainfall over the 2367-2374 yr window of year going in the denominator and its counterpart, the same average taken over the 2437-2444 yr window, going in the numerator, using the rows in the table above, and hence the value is 0.96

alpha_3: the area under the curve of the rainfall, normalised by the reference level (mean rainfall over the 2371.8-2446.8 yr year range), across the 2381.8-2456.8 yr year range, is 74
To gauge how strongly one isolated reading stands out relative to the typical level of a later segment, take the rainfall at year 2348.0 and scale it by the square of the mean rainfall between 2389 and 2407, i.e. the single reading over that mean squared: 1.03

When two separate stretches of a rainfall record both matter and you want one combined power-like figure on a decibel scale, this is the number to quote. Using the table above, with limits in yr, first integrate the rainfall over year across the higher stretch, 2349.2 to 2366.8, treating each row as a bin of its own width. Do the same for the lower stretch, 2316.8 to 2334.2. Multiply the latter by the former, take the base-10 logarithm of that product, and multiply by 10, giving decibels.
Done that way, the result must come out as 25.48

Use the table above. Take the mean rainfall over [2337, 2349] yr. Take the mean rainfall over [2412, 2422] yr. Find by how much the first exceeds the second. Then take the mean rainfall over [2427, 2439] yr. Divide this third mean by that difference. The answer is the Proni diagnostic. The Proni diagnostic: 21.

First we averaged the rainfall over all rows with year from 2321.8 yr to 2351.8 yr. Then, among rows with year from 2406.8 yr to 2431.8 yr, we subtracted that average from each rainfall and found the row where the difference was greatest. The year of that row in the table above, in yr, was 2408.0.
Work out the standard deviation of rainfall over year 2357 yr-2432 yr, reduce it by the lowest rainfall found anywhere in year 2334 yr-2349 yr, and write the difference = -1.01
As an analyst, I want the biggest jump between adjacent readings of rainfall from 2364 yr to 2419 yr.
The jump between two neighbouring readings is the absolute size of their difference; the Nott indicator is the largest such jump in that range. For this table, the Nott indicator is 0.060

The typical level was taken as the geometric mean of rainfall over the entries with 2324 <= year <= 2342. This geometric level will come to 1.063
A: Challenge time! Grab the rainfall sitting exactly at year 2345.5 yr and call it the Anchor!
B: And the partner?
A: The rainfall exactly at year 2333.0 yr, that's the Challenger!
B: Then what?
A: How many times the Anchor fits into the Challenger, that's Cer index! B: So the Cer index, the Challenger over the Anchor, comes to 0.92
